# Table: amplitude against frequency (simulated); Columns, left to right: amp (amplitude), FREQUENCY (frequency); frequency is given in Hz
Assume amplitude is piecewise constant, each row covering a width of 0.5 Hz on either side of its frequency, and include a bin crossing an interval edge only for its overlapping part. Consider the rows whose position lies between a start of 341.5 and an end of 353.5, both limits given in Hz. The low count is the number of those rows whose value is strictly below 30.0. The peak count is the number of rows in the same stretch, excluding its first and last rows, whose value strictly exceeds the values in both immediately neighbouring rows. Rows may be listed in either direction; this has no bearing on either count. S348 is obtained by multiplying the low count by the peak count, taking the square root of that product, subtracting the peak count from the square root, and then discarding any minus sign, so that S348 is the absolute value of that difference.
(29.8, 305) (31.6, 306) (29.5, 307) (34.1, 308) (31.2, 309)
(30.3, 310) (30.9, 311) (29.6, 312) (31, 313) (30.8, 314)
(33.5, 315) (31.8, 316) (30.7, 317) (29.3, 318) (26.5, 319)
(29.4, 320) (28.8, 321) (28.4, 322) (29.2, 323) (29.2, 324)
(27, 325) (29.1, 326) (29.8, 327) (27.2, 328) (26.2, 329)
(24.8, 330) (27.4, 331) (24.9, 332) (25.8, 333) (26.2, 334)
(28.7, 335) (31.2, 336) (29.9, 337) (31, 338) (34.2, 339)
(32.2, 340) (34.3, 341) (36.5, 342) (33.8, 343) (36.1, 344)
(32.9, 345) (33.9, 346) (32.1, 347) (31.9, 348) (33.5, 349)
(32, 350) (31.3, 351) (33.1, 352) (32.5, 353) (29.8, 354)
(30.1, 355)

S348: 4.0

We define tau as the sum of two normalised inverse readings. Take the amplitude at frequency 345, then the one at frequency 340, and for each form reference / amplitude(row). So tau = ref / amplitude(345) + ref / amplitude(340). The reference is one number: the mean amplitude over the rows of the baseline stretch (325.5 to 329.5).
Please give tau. 1.73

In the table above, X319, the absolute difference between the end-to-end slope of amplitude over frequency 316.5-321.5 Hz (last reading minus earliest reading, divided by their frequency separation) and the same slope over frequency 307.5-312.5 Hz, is 0.65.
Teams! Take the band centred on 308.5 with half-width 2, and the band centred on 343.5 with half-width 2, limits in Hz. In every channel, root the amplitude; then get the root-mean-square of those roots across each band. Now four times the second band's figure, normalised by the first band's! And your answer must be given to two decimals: 4.22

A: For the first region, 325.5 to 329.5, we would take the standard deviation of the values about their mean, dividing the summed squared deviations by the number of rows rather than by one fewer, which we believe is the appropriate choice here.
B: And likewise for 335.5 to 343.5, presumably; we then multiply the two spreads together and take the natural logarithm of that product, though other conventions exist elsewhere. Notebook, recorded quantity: 1.1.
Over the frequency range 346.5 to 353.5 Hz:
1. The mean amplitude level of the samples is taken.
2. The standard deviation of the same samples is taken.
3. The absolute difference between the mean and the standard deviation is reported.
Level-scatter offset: 31.6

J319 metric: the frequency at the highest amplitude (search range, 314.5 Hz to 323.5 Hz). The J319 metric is 315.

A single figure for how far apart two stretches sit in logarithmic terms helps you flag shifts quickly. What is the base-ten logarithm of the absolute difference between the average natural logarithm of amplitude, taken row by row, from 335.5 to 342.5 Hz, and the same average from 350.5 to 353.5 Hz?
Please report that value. -1.9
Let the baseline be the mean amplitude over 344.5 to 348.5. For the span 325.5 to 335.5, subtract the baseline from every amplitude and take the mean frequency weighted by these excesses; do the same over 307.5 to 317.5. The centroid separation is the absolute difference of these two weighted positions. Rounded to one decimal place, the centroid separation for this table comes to 18.0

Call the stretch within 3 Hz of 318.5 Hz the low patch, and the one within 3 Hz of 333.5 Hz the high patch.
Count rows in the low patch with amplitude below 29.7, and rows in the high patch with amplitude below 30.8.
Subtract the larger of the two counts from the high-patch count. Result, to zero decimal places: 0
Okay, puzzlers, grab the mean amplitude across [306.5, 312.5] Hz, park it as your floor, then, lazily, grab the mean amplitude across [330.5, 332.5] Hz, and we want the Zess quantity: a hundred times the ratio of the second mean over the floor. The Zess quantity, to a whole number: 85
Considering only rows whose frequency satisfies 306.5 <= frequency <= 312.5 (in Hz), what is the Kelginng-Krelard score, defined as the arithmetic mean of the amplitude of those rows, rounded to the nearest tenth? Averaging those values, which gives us 30.9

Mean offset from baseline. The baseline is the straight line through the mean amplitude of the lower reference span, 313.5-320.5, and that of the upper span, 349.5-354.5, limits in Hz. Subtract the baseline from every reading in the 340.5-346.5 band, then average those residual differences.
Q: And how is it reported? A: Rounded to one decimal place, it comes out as 3.2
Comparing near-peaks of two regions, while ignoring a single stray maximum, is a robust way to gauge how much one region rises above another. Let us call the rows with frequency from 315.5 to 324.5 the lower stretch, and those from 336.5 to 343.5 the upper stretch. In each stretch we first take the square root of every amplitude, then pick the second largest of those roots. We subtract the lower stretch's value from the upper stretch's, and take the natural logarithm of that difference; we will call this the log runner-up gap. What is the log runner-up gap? -1.2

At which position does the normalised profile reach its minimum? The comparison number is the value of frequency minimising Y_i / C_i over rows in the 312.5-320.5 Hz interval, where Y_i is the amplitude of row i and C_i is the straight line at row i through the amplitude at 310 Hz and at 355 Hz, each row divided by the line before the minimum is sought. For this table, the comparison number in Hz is 319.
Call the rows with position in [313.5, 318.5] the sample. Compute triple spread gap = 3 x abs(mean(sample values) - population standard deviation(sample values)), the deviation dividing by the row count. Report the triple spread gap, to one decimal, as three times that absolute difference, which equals 89.5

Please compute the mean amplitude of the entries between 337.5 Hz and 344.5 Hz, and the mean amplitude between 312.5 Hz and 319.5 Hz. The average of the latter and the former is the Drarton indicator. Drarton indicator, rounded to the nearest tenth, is 32.3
